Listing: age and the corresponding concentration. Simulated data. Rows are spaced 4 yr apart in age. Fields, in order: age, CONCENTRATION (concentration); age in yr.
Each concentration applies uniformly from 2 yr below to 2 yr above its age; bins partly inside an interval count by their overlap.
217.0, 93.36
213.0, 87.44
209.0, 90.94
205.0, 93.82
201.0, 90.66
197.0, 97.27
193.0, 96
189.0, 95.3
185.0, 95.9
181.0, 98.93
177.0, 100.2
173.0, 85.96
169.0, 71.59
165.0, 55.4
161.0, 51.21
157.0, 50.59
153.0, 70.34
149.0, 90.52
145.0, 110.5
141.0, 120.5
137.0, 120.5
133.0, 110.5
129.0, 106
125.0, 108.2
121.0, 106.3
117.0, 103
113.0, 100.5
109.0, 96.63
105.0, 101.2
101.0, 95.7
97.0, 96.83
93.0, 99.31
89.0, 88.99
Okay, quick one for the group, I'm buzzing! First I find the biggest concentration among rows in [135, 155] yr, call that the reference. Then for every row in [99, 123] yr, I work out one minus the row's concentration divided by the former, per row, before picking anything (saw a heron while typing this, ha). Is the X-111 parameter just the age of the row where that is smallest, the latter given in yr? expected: 121.0 yr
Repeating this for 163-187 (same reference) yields 177.0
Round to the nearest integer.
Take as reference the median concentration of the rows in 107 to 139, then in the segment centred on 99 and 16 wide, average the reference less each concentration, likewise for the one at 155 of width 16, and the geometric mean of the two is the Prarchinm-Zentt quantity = 18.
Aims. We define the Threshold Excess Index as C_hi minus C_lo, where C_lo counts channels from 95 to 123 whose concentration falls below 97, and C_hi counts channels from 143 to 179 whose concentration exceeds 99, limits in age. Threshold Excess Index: -1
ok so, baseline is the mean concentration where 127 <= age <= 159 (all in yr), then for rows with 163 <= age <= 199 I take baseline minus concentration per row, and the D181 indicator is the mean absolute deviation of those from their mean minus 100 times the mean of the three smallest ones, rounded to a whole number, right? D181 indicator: 149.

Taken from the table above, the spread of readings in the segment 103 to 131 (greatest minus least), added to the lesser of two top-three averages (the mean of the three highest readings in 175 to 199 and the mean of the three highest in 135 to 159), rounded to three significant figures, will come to 110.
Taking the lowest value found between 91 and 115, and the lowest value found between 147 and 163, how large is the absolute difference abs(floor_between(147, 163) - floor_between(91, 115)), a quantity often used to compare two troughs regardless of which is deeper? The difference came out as 45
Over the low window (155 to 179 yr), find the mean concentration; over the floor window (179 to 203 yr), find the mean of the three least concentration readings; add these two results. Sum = 163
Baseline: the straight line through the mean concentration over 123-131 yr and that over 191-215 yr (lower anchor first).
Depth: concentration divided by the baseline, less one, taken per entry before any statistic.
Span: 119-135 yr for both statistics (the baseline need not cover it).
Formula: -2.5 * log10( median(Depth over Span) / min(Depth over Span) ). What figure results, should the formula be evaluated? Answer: 7.2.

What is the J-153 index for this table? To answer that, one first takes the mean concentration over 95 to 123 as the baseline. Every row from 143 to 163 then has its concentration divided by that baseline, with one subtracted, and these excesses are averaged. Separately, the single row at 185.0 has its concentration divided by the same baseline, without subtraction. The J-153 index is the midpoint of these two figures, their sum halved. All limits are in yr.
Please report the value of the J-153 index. 0.35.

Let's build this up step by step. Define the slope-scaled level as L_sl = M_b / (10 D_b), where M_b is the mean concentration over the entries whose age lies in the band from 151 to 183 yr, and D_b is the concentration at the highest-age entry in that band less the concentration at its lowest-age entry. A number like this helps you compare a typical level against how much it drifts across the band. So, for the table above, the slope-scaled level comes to 0.3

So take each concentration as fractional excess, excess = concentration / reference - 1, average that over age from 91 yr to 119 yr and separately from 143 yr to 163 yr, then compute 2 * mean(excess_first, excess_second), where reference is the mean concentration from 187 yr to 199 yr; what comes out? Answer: -0.19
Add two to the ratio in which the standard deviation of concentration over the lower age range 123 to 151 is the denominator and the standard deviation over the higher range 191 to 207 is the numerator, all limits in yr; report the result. 2.3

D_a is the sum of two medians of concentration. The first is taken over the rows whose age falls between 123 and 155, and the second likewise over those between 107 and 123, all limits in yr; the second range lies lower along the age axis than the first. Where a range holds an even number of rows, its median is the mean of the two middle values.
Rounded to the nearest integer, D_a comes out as 211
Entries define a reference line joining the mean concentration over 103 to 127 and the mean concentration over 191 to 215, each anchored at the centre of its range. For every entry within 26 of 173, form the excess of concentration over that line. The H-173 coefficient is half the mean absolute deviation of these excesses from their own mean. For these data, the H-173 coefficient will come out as 9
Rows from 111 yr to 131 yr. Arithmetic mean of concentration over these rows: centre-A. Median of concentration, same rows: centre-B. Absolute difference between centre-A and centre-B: 1.2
